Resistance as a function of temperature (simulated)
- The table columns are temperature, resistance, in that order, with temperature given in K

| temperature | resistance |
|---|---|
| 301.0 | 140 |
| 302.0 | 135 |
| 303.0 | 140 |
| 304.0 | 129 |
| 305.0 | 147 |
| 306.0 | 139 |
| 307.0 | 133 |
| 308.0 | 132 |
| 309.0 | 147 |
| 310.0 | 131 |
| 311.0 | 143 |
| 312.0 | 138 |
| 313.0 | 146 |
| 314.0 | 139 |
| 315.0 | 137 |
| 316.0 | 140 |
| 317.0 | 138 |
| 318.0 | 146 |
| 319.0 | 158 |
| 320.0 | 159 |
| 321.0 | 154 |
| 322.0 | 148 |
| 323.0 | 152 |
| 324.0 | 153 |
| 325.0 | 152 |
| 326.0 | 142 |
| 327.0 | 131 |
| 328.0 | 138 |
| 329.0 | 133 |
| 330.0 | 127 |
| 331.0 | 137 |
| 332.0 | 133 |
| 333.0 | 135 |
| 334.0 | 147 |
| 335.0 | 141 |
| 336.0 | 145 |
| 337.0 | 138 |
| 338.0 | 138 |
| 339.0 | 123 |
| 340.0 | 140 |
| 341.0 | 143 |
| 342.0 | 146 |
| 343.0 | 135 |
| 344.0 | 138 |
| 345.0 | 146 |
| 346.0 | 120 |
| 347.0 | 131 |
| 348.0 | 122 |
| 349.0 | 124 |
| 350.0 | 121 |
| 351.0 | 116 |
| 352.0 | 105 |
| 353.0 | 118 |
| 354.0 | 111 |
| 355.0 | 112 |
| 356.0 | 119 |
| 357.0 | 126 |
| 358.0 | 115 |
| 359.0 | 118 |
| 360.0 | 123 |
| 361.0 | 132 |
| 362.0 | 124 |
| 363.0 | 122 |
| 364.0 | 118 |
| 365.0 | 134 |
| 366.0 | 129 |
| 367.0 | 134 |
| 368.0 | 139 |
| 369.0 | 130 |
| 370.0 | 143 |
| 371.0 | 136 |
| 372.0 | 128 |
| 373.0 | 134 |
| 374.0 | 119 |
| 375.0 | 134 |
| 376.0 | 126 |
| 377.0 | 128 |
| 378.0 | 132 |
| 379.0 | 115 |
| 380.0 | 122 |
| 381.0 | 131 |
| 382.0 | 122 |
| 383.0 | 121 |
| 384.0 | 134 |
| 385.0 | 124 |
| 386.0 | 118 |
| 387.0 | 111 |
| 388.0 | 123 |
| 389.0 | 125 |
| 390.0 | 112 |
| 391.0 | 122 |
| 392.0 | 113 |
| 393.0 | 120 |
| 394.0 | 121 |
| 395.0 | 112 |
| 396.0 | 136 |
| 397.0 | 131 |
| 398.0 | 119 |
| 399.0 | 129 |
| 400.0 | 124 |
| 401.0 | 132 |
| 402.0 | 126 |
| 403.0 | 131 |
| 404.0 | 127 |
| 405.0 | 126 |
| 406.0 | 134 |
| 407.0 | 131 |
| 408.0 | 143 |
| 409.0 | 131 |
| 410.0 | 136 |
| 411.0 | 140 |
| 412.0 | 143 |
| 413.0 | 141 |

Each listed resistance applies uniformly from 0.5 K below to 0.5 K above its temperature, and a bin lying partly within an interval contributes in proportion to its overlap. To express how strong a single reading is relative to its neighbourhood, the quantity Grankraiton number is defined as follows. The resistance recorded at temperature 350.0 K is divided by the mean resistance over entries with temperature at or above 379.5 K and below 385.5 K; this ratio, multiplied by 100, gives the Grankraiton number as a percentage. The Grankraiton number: 96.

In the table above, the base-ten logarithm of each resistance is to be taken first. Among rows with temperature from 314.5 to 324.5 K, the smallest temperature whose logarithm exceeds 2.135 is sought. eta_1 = 315.0 K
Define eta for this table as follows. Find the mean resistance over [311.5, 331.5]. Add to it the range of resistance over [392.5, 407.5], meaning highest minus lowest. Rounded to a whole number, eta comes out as 167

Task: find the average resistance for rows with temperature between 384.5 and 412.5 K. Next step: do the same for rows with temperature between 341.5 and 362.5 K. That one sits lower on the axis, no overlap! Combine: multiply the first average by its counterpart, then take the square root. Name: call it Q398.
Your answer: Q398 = 125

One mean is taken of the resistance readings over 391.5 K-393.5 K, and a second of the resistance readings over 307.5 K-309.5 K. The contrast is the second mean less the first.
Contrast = 23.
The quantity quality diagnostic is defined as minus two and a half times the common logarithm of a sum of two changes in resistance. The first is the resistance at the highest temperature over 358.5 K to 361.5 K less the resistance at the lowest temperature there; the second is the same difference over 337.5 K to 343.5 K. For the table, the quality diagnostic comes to -2.6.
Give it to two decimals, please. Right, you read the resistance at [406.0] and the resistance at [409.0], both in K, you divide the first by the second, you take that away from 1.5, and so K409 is 0.48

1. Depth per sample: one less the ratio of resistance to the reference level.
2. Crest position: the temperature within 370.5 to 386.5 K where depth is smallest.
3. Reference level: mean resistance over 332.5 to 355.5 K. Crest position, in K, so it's 371.0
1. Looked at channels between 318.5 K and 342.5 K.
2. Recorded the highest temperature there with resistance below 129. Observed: 339.0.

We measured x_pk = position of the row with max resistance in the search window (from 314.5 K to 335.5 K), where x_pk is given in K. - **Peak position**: 320.0 K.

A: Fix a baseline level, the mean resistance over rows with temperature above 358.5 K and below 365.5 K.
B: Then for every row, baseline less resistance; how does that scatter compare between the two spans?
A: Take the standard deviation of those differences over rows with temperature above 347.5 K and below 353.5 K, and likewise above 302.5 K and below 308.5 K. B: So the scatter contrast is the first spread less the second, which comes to 0.2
